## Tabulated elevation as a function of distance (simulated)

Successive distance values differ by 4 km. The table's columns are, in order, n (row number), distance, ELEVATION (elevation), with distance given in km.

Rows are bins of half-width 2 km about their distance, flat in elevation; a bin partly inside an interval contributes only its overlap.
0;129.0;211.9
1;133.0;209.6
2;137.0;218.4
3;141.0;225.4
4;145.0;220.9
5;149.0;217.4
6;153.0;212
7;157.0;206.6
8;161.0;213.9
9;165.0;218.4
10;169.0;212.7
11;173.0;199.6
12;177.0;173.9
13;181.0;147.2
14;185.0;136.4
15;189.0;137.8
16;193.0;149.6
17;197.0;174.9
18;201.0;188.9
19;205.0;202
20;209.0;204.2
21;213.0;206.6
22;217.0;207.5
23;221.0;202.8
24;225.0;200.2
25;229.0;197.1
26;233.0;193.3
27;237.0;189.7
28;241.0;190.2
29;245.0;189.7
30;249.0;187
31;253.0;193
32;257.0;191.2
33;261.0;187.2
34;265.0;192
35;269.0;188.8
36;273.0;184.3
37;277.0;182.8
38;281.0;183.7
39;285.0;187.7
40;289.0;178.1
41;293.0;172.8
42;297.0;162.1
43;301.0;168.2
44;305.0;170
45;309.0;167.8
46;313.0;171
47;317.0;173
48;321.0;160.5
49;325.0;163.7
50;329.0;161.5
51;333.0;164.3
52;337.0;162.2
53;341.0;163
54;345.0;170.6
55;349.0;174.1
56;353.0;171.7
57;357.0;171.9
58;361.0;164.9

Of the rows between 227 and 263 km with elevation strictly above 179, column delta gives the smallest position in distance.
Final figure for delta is 229.0 km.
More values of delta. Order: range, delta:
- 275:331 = 277.0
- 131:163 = 133.0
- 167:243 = 169.0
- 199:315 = 201.0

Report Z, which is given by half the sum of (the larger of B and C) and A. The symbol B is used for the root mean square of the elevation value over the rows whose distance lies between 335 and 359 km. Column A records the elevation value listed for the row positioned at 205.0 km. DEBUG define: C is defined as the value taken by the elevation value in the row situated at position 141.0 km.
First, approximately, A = 202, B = 169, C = 225.4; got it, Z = 214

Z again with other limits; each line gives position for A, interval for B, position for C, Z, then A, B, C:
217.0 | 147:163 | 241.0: 210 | 207.5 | 213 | 190.2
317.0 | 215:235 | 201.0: 187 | 173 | 200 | 188.9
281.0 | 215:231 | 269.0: 193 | 183.7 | 202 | 188.8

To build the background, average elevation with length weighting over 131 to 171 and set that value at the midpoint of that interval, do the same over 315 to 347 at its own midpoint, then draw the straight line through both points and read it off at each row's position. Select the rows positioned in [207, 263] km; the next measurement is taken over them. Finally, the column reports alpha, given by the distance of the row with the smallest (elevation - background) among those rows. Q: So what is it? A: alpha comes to 237.0 km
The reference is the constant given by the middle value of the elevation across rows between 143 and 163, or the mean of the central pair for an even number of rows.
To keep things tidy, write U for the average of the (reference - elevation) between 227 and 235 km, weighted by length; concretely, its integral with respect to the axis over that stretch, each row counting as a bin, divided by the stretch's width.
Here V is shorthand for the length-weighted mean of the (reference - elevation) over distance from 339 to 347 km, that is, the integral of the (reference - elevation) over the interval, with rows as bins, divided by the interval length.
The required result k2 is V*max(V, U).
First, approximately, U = 19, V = 47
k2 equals 2218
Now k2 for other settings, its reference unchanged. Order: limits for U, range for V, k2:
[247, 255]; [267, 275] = 748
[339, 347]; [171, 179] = 1279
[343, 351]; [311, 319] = 1756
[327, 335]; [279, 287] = 1438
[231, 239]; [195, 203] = 1024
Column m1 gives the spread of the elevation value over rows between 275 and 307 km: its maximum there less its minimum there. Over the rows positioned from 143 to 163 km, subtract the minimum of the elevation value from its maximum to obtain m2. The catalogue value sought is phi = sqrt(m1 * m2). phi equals 19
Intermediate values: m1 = 25.6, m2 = 14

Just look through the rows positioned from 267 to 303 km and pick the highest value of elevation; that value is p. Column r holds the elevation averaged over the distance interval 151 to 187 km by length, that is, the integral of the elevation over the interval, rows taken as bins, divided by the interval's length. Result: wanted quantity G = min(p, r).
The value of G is 189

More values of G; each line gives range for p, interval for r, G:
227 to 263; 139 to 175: 197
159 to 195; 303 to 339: 166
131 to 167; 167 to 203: 169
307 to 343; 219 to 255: 173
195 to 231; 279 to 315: 173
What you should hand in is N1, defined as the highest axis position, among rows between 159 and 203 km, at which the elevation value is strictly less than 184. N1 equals 197.0 km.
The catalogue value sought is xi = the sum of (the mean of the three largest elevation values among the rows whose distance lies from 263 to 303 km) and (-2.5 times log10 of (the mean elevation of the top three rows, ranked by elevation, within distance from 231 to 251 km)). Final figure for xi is 184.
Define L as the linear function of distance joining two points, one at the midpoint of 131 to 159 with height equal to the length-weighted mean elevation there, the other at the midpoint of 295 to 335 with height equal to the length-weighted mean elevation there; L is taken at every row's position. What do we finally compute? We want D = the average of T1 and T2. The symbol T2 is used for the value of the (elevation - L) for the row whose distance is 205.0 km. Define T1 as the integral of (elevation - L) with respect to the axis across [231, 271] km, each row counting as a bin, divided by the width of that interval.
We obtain 5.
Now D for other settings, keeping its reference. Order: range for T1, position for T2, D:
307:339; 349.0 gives 10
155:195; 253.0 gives -9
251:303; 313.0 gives 5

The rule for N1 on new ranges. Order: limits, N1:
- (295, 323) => 321.0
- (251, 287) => 281.0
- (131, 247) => 197.0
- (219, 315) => 313.0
